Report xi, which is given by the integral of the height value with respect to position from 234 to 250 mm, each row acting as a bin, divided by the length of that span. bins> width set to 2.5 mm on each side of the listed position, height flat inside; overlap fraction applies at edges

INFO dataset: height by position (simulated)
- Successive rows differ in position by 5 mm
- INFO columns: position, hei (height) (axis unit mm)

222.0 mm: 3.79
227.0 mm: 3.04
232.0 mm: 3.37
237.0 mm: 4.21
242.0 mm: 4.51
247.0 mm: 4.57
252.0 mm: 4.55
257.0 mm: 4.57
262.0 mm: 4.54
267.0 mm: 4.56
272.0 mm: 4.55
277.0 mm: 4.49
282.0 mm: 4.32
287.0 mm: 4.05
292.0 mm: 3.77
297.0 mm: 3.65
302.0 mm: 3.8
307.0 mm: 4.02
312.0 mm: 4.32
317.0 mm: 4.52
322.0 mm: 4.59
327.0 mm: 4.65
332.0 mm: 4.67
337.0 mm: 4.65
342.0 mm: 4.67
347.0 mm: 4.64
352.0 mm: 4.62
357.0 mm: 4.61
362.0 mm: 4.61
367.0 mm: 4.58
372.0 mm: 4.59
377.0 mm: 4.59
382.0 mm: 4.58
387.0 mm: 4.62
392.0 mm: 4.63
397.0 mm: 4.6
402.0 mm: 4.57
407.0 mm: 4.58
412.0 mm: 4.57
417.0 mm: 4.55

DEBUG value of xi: 4.40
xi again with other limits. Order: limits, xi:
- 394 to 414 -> 4.58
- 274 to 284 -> 4.42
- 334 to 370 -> 4.63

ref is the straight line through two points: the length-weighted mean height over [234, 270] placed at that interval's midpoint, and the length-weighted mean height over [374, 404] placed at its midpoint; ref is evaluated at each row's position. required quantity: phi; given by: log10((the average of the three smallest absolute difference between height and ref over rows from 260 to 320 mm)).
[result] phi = -1.56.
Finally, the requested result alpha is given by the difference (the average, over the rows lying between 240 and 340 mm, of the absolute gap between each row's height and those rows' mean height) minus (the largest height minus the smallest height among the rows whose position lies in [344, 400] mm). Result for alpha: 0.20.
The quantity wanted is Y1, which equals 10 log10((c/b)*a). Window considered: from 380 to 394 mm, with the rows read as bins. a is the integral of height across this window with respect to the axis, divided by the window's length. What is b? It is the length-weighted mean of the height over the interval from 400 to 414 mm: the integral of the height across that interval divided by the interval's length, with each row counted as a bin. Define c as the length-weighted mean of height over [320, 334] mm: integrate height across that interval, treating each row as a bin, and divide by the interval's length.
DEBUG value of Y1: 6.7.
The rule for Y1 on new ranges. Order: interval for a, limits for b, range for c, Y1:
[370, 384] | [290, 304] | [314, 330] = 7.5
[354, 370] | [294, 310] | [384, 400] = 7.4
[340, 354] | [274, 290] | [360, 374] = 7.0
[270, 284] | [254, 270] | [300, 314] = 6.0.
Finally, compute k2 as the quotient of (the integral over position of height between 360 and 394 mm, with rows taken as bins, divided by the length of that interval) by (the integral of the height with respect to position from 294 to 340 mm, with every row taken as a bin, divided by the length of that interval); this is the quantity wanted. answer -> 1.07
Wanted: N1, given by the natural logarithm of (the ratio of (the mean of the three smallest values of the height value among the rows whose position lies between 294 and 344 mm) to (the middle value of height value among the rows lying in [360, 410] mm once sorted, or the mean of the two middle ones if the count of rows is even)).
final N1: -0.18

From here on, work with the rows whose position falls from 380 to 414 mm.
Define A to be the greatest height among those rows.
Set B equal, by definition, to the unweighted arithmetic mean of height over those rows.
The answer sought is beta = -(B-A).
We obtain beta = 0.037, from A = 4.63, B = 4.59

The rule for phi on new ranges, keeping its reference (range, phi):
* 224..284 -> -1.50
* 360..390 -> -2.63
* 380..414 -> -1.86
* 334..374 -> -1.88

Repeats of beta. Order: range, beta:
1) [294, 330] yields 0.429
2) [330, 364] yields 0.031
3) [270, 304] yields 0.460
